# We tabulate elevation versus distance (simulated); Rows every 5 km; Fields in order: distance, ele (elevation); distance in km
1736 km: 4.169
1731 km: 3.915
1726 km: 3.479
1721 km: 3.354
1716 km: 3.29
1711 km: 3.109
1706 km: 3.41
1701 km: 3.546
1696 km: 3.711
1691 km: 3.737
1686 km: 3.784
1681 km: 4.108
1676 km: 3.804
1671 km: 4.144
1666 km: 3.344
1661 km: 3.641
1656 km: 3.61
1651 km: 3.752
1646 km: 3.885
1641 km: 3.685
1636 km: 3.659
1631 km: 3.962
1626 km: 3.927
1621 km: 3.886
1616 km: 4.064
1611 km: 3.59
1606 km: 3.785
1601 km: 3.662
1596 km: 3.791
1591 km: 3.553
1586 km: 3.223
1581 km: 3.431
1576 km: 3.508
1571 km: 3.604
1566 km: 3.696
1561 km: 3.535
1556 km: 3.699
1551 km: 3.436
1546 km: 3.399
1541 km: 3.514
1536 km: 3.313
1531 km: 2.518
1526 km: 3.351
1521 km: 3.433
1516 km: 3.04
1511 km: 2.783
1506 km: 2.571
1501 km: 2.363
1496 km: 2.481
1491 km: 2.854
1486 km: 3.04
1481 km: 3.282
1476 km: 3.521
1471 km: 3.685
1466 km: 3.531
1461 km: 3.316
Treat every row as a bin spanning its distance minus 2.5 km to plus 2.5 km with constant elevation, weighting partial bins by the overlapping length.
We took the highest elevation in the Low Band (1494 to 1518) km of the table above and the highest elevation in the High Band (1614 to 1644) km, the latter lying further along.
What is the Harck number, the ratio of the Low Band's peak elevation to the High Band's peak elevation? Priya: 0.75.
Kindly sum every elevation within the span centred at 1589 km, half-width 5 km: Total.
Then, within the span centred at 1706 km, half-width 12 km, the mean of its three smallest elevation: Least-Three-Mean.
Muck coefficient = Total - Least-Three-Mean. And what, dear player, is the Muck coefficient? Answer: 3.5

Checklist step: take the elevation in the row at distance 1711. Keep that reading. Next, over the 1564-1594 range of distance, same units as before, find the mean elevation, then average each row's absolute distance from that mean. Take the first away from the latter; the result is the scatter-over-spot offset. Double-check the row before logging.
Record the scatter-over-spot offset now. -2.99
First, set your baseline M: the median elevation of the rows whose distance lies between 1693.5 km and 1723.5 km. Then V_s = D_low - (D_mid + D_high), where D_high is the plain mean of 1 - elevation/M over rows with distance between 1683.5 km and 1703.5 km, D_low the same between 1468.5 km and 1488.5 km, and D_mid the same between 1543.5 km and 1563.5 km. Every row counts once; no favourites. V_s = 0.13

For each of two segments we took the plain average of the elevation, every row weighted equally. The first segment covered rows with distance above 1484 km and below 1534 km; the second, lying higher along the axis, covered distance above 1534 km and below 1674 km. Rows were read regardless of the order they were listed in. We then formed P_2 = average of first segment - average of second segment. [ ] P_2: -0.81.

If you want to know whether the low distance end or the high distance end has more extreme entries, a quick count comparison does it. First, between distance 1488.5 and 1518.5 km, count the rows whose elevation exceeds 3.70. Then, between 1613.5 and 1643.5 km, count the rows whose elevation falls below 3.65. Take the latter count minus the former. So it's 0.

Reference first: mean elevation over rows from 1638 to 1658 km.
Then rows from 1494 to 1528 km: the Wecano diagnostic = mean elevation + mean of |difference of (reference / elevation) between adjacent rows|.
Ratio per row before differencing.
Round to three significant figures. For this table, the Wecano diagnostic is 2.96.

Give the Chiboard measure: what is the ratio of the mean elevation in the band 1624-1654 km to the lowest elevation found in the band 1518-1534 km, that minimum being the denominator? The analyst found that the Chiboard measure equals 1.5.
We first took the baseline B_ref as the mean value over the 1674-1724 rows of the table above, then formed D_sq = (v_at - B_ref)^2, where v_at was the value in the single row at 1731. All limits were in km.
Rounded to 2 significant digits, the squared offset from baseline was 0.11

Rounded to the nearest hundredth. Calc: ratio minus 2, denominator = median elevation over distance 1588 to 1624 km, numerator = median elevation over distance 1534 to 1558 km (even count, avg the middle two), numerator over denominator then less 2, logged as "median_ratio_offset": -1.09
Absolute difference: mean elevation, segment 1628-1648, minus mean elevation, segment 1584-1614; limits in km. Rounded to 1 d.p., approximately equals 0.2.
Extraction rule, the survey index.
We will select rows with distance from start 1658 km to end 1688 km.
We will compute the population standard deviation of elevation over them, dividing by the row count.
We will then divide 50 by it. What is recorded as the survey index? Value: 183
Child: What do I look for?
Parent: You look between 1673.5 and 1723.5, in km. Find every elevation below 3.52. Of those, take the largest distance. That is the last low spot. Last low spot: 1721 km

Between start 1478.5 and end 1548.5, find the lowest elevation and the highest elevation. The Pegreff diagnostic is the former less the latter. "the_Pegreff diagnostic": -1.2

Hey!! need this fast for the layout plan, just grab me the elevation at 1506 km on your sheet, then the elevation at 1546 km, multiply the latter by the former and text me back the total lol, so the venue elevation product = 8.7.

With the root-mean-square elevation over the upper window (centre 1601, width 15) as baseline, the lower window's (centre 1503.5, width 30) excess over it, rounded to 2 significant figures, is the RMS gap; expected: -1.1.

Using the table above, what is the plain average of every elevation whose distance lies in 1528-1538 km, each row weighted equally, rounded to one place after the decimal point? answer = 2.9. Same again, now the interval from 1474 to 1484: 3.4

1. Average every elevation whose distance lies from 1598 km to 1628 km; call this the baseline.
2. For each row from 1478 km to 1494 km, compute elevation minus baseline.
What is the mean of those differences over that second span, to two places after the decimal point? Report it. -0.76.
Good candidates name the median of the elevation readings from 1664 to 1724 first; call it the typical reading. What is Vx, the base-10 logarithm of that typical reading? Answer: 0.560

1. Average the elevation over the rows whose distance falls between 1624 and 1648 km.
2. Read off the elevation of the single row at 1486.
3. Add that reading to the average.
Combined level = 6.9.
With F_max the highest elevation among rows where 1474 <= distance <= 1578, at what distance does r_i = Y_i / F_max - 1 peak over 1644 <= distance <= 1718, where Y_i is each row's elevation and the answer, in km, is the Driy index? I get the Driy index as 1671 km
